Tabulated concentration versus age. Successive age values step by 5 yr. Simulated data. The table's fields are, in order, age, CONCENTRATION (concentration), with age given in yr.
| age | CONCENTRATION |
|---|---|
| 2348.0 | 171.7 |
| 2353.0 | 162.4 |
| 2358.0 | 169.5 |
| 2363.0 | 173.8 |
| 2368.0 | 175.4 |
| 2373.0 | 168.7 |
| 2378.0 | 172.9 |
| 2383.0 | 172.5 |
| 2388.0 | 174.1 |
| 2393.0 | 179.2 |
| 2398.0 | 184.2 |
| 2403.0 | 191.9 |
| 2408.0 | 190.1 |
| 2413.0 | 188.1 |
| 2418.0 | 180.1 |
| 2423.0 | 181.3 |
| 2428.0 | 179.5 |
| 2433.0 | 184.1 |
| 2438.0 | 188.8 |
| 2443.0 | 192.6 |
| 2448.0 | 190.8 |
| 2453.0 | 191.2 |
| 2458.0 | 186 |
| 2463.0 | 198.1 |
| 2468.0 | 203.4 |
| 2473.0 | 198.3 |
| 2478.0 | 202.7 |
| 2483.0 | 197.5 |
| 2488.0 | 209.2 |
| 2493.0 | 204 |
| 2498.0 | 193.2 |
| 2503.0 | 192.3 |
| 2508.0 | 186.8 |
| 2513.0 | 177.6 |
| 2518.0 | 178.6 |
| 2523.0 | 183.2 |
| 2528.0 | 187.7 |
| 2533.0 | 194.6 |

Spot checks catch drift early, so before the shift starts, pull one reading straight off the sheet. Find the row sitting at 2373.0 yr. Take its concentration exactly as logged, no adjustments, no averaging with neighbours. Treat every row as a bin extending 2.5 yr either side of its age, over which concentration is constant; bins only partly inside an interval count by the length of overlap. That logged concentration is 168.7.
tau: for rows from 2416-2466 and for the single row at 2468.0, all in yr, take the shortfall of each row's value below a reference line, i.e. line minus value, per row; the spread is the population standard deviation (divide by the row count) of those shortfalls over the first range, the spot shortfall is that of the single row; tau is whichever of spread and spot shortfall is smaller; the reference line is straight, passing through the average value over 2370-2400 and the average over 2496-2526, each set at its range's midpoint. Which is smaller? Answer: -22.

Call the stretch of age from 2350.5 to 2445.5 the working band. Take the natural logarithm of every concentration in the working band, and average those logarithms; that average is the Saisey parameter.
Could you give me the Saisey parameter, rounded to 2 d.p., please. 5.19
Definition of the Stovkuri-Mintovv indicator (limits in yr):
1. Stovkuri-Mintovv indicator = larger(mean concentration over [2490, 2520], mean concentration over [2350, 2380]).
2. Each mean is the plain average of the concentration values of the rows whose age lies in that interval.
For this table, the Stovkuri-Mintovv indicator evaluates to 189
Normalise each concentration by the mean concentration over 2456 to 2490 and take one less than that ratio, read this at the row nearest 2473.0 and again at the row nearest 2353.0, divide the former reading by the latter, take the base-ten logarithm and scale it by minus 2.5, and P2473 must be 3.9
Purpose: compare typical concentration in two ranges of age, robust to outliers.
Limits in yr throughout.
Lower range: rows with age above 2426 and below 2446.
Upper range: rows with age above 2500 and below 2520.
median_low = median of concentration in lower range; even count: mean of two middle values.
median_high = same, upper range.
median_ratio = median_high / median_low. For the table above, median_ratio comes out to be 0.98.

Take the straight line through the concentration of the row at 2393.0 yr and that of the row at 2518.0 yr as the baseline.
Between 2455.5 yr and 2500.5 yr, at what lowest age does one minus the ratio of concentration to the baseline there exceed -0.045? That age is 2458.0 yr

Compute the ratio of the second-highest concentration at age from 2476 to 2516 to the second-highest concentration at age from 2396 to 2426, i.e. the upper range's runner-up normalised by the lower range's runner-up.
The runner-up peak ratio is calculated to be 1.07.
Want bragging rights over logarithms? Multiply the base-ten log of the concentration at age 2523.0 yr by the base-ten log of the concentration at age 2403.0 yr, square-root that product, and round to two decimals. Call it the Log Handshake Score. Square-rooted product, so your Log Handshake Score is 2.27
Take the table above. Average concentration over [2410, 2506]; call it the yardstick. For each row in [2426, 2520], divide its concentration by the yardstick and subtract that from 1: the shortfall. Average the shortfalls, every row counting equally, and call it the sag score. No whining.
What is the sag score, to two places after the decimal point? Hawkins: 0.00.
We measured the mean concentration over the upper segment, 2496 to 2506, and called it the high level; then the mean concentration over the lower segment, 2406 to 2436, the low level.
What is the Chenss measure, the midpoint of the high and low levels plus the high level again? 381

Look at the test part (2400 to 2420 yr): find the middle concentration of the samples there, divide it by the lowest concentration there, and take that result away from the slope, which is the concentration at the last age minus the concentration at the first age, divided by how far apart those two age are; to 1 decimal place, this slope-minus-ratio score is -1.8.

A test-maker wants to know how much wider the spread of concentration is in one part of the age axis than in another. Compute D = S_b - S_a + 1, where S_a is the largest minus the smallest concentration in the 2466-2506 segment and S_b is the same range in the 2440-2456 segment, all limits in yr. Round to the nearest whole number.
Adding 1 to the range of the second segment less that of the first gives -14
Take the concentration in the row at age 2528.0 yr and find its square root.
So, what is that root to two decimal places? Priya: 13.70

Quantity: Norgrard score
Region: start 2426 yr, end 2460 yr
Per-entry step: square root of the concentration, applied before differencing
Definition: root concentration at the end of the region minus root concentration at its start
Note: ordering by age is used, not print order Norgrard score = 0.24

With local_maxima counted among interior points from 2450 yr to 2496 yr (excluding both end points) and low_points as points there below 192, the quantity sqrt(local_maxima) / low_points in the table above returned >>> 0.87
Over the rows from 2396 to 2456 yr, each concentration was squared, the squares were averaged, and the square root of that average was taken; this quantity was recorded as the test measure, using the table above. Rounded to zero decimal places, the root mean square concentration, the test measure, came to 187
